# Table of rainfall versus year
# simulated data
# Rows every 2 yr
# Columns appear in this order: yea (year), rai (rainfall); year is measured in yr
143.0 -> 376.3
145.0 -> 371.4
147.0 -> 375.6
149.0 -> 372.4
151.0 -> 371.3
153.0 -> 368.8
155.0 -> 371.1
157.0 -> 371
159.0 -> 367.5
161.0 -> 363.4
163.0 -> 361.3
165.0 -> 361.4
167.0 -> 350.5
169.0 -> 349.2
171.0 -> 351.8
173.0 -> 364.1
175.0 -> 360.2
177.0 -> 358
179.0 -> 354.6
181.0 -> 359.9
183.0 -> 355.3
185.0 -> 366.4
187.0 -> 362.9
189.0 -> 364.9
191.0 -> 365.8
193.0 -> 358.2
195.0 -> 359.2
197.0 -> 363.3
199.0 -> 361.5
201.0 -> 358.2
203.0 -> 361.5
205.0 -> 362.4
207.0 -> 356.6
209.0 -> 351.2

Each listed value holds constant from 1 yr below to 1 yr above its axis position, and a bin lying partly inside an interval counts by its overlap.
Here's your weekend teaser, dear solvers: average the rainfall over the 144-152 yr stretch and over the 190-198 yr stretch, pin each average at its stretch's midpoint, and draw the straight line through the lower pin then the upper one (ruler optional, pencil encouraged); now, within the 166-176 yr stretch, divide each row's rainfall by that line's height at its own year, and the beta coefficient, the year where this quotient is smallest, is 169.0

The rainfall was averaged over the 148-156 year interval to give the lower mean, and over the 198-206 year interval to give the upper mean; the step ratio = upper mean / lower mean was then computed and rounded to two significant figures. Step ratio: 0.97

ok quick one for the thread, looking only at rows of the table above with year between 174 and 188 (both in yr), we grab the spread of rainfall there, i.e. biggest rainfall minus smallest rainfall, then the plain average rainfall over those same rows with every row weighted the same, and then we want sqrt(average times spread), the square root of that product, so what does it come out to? 65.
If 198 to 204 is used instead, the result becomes 34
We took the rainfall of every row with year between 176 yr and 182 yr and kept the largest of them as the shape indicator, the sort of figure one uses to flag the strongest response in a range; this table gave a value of 359.9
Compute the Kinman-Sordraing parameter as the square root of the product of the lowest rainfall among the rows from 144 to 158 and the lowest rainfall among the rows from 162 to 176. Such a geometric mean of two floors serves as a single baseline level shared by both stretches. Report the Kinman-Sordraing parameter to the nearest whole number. 359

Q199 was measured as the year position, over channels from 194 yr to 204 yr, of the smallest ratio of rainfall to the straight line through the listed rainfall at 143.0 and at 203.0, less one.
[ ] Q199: 195.0 yr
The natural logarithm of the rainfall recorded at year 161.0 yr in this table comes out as 5.90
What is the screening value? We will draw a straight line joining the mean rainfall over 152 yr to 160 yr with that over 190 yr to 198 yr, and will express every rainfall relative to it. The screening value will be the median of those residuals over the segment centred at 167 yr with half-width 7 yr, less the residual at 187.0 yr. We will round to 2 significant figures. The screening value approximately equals -6.6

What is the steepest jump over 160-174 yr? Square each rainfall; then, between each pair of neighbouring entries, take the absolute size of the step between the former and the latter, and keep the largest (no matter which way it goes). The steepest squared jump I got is 8806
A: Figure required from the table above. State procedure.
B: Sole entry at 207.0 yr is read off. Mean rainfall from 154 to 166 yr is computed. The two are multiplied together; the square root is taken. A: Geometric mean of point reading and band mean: 361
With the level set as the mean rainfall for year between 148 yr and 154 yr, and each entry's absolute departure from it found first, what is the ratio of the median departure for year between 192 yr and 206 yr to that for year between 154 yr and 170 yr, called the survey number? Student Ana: 1.1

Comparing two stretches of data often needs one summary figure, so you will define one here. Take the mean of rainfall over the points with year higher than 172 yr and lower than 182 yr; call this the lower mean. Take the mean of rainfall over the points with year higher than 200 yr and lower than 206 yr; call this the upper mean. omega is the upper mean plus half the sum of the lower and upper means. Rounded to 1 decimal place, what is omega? 720.7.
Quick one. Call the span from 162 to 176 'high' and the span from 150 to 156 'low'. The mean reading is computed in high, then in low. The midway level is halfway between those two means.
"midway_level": 364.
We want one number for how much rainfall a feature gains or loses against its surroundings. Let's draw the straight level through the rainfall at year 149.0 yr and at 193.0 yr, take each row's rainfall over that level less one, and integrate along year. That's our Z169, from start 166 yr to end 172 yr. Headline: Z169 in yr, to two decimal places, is -0.25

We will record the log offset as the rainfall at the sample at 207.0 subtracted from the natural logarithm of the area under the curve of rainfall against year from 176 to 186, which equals -348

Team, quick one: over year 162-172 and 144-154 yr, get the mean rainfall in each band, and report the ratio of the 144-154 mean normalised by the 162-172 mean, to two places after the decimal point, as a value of 1.05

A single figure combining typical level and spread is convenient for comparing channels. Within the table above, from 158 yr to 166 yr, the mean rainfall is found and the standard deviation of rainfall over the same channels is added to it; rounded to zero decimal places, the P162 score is 366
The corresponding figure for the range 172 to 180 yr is 363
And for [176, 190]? 365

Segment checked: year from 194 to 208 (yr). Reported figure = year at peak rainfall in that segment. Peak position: 197.0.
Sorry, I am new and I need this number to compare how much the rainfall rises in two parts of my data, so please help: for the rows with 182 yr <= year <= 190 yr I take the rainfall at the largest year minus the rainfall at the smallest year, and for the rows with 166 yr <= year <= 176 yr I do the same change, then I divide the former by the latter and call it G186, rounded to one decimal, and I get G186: 1.0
